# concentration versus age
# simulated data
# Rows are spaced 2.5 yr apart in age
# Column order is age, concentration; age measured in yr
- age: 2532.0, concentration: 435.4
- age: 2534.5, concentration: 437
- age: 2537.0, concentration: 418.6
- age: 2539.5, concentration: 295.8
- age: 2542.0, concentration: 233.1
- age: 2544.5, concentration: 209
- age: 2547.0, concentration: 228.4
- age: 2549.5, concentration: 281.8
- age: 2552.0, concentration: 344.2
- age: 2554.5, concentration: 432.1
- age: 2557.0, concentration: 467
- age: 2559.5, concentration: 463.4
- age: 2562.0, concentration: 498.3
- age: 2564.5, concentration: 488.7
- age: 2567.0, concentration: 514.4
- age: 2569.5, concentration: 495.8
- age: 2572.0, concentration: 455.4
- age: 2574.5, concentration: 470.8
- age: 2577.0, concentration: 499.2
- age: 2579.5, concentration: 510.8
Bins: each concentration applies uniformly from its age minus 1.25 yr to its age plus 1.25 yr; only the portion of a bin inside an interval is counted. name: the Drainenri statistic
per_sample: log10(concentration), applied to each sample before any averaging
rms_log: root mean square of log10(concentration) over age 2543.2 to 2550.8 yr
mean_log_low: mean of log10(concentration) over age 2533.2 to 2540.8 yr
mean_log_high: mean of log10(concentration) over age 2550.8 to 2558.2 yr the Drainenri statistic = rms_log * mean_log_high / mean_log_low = 2.4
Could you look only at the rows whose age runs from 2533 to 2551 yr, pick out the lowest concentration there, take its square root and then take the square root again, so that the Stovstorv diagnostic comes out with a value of 3.80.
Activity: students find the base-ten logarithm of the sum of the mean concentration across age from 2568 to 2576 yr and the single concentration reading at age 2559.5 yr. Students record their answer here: 2.97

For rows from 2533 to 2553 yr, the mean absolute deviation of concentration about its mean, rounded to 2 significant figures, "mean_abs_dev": 70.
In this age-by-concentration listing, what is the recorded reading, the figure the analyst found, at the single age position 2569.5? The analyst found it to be 495.8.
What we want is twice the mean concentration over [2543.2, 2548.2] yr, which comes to 437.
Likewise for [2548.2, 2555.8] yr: 705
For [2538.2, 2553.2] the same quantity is 531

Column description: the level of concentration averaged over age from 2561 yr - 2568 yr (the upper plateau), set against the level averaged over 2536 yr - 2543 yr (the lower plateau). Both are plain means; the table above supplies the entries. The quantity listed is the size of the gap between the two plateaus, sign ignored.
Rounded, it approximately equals 185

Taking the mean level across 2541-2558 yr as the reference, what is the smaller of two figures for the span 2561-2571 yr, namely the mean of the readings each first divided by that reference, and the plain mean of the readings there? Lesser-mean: 1.59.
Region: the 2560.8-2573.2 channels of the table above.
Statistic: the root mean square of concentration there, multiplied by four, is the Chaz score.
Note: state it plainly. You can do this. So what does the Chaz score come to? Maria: 1964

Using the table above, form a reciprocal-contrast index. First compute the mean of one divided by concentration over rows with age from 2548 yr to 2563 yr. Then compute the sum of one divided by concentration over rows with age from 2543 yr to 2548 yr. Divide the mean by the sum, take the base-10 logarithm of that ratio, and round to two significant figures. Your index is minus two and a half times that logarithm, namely 1.4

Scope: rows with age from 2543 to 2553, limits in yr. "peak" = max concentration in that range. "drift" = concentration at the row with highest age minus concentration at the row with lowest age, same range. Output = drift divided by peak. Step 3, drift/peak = 0.39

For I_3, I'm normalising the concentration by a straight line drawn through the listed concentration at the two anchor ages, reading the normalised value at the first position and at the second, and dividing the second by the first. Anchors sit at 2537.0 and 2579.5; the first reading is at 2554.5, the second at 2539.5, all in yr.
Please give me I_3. 0.74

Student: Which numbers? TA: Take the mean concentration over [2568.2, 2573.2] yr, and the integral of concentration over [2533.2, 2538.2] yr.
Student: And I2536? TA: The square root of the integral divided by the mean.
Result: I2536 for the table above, 2.12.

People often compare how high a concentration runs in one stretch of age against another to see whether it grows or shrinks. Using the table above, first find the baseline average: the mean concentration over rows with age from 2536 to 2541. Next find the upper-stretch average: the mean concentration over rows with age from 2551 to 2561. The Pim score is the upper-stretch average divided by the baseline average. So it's 1.2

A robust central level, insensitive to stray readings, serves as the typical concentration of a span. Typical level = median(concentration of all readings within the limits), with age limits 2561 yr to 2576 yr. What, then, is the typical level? 492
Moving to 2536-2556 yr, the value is 289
